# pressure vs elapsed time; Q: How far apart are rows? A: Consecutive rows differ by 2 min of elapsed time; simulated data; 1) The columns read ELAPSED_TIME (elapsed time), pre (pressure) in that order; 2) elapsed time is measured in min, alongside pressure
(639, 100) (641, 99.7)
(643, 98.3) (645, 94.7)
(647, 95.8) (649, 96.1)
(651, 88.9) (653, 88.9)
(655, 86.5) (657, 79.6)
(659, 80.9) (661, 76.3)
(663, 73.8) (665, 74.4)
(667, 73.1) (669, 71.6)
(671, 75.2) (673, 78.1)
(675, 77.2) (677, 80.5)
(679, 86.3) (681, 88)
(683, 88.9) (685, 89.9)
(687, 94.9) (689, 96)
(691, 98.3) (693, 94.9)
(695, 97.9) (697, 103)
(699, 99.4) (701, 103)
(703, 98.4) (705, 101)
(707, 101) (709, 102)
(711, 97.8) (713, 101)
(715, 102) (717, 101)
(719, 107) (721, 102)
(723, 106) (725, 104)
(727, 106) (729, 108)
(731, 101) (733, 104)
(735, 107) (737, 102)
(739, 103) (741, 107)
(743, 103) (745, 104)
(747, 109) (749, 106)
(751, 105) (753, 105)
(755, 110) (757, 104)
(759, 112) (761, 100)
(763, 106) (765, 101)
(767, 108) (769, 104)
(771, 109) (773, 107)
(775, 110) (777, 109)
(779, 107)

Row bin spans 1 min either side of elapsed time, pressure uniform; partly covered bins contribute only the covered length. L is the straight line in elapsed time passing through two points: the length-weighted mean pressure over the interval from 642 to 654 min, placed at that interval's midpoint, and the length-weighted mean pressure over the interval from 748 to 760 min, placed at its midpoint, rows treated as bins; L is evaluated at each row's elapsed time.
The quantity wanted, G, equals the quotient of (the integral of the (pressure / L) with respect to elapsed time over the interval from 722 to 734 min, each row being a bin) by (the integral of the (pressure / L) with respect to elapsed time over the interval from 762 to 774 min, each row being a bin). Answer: 1.04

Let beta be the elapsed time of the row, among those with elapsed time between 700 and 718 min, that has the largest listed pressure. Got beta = 701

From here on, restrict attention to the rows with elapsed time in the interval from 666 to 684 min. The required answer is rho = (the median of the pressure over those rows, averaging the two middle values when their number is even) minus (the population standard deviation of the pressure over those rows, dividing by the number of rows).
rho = 72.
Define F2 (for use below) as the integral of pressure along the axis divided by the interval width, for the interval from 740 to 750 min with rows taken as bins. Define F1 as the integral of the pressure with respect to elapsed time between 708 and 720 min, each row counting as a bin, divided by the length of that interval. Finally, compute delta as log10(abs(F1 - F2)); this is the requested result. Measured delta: 0.60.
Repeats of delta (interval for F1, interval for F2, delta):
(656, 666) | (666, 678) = 0.02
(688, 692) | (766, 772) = 0.99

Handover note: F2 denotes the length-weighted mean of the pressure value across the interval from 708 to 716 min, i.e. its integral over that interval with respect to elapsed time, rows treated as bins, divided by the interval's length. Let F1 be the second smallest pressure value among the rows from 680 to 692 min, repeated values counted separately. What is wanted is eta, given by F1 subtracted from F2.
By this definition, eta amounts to 12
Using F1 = 88.9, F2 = 101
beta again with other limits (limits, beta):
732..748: 747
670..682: 681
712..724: 719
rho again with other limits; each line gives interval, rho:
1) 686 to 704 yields 95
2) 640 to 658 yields 89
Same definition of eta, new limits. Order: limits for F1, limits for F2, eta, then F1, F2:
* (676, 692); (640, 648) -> 11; 86.3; 97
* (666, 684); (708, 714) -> 27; 73.1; 100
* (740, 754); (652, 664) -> -23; 104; 81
